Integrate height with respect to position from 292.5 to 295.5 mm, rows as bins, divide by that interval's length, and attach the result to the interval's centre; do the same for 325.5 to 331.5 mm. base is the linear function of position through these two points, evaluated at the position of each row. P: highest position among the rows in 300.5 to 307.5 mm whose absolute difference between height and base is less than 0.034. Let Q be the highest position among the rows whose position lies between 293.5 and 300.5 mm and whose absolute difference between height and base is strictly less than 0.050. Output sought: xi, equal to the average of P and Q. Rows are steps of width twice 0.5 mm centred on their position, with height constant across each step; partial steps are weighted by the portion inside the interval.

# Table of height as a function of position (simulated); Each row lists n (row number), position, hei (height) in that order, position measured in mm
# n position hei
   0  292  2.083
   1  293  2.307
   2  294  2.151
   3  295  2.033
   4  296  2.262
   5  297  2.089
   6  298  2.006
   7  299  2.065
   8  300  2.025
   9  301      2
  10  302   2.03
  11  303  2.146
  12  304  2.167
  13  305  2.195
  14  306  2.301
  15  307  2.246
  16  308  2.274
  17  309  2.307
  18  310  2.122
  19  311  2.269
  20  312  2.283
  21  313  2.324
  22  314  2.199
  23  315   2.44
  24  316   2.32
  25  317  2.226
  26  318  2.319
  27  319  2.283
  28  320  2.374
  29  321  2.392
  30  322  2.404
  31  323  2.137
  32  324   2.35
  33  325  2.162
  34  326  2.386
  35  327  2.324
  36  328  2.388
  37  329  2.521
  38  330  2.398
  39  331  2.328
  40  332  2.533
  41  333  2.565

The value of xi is 300.5 mm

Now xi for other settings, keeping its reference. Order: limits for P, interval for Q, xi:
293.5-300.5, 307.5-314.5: 303.5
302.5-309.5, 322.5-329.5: 318.0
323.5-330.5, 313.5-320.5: 325.0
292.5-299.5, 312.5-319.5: 306.5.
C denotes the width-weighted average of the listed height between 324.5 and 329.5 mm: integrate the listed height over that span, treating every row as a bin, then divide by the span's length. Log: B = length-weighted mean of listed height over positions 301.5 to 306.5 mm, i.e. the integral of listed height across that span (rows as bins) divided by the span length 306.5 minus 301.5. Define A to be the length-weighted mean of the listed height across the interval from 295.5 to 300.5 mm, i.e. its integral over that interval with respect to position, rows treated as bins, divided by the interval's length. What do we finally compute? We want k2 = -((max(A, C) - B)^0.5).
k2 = -0.43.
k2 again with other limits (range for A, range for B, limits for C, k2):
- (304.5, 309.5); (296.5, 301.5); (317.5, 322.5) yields -0.56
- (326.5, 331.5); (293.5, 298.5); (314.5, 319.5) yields -0.53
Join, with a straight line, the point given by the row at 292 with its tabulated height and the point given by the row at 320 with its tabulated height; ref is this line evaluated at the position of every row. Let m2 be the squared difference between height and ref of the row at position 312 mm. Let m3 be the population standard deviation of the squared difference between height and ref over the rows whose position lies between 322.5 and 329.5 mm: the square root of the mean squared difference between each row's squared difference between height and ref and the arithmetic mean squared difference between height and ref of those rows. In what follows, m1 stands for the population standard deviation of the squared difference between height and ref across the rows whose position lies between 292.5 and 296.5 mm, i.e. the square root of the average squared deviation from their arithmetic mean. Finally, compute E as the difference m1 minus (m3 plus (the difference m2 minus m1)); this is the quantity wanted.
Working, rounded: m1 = 0.017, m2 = 0.000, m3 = 0.030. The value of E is 0.004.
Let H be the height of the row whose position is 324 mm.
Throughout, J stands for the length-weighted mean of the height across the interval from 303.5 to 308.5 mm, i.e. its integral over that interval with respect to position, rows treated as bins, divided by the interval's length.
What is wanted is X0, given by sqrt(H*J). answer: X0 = 2.29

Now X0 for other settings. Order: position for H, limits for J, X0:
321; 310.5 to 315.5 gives 2.35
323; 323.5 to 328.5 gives 2.23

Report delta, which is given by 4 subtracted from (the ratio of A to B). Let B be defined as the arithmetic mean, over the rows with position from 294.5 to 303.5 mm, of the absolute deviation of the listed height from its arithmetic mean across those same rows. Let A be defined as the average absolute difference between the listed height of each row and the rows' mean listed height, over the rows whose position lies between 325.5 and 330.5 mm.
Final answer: -3.24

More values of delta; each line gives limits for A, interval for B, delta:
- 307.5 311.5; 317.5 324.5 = -3.08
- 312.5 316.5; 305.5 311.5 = -2.67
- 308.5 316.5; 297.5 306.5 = -3.26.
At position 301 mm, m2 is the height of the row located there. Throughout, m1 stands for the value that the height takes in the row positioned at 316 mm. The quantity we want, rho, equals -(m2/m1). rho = -0.86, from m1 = 2.32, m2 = 2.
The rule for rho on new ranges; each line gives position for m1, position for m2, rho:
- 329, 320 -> -0.94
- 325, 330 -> -1.11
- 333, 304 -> -0.84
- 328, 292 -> -0.87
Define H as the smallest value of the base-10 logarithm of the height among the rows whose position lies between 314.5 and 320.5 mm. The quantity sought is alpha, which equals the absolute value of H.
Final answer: 0.348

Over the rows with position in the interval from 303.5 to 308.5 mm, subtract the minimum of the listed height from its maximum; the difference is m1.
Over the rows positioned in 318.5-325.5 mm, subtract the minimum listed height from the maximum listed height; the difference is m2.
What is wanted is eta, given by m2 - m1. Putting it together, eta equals 0.13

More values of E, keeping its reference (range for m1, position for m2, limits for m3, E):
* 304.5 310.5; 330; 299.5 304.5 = -0.003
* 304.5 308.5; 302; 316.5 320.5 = -0.026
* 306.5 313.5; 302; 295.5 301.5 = -0.019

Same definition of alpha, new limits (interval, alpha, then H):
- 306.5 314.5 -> 0.327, 0.33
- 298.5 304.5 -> 0.301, 0.30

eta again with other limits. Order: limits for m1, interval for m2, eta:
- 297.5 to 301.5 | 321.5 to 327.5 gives 0.20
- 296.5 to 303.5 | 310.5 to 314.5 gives -0.02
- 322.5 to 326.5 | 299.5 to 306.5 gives 0.05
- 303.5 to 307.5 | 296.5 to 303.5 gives 0.01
